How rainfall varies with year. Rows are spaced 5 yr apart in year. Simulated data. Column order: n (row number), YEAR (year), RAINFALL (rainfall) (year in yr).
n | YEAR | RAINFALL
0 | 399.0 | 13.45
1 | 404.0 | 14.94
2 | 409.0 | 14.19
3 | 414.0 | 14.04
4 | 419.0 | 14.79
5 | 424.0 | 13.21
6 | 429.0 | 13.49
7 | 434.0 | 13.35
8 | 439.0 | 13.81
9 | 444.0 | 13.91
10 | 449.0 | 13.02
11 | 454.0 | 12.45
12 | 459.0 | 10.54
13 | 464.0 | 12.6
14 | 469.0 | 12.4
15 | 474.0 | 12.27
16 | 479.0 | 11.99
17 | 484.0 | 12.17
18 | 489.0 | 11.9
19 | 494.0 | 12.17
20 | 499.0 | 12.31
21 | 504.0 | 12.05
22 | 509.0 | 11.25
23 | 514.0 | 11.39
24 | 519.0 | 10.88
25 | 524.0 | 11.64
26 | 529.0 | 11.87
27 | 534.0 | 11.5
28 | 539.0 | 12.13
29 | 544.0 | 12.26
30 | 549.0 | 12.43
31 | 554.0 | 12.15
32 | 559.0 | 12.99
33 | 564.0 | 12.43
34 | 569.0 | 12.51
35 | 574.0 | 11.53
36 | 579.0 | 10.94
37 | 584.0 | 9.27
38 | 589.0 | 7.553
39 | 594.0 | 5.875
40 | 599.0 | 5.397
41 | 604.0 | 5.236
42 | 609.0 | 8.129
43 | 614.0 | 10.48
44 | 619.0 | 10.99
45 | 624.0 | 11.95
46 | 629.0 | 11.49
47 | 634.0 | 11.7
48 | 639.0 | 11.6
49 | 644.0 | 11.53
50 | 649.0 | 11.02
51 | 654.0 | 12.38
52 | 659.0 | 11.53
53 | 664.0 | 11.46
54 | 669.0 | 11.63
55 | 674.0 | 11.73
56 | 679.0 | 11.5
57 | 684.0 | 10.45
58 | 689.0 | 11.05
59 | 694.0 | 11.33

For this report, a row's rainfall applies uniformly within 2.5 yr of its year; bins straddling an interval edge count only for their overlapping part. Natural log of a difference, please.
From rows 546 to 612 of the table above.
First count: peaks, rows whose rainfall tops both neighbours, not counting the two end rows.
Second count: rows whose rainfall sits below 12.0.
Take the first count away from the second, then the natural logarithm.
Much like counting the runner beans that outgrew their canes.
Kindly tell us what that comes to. 1.79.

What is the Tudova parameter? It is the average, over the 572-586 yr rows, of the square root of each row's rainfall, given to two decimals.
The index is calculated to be 3.25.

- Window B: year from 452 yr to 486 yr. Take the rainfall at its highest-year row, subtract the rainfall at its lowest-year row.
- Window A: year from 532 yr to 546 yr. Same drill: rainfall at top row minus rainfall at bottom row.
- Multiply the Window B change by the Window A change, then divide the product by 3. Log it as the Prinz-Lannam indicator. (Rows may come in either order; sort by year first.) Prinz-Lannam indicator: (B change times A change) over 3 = -0.1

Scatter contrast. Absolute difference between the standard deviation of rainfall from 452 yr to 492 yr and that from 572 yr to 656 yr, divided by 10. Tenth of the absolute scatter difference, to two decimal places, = 0.18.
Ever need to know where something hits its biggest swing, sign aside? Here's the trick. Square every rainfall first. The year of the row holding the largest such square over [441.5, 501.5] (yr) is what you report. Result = 444.0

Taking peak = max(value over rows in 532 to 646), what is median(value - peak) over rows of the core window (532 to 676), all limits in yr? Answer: -1.5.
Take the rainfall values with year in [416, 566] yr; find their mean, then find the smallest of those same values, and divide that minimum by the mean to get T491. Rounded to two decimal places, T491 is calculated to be 0.85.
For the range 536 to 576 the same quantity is 0.94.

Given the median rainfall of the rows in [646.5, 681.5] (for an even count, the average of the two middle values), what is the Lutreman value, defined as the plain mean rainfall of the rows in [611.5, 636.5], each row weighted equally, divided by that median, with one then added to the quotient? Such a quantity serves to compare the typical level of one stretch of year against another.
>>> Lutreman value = 1.98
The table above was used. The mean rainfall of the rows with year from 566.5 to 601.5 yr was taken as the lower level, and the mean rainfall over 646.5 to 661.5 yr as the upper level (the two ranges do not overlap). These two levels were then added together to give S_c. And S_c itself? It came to 20.7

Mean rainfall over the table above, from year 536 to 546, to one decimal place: 12.2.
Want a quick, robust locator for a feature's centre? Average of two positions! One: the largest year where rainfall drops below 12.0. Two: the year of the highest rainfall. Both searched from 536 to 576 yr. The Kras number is 566.5 yr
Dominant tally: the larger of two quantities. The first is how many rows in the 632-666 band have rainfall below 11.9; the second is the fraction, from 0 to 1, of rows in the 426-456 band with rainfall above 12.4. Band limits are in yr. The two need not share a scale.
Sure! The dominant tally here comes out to 6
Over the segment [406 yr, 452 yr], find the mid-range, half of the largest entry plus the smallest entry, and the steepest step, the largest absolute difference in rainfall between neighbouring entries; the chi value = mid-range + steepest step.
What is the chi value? 15.5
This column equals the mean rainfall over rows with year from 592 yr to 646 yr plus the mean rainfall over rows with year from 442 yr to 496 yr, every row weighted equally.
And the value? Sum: 21.80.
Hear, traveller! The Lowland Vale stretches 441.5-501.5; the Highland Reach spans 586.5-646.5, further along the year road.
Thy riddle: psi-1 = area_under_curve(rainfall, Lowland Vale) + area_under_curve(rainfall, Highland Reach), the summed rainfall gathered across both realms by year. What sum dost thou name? 1298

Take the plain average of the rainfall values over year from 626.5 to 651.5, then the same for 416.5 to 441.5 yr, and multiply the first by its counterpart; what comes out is 157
